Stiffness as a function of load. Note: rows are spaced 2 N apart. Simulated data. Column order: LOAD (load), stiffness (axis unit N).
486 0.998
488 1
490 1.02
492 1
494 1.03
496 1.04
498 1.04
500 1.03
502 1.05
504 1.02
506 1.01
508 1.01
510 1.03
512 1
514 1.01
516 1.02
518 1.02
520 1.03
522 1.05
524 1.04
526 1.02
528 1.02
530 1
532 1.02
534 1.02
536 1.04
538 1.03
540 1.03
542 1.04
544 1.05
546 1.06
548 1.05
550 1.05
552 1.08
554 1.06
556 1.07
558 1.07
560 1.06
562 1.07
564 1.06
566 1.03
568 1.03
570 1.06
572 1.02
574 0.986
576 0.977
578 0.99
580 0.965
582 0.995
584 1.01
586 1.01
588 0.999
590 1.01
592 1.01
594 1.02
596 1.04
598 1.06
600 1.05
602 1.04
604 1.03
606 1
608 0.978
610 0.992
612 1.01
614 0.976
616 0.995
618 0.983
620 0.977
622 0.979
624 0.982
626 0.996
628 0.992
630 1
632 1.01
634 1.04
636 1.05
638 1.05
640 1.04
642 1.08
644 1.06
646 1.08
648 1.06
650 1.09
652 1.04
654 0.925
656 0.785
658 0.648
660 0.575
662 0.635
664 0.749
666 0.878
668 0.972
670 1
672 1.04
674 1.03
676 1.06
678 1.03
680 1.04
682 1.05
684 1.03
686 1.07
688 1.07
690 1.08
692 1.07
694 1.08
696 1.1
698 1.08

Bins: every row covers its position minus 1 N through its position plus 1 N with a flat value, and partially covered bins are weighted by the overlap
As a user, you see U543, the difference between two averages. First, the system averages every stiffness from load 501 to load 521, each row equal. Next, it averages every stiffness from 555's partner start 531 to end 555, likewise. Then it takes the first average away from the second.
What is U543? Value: 0.02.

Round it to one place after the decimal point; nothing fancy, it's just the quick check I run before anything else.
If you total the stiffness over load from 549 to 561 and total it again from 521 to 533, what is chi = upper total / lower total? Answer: 1.0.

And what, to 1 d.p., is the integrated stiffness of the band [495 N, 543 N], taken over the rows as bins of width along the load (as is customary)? 49.2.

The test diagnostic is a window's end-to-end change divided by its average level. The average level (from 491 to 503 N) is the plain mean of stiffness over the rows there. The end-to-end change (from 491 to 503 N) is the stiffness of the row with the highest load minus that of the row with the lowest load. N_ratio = 0.05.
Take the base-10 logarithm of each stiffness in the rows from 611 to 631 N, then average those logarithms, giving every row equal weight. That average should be -0.005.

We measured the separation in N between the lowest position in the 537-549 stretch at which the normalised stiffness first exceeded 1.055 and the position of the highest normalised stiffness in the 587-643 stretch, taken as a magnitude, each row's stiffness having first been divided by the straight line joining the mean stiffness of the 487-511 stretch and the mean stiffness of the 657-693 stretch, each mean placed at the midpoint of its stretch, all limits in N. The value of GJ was 96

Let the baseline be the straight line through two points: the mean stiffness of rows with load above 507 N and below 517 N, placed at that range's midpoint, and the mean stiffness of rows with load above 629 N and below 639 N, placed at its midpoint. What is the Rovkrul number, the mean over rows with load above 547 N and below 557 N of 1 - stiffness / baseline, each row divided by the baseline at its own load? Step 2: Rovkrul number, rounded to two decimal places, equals -0.04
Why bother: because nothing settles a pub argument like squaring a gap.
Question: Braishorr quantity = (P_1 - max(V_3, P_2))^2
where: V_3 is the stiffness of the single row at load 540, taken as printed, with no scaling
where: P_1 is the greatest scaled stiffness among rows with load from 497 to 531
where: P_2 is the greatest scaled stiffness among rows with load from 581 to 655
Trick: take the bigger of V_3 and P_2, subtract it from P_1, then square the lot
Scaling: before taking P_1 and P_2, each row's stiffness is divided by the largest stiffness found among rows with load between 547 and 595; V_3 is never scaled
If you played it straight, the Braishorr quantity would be 0.0033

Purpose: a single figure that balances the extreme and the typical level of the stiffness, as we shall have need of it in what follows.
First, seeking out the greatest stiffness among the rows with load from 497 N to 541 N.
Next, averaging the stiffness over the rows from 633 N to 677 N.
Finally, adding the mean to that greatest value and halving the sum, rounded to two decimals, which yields 1.00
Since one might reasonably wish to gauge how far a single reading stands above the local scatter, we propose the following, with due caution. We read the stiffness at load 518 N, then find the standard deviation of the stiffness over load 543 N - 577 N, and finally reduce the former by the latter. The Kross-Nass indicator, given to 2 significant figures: 0.99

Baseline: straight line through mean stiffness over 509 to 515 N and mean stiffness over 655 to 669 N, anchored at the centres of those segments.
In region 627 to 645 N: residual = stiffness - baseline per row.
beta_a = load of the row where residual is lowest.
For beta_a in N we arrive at 628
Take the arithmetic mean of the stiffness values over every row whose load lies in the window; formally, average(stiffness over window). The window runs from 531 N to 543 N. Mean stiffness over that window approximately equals 1.03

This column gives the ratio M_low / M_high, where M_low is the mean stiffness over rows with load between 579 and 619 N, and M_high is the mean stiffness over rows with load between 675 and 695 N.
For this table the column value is 0.95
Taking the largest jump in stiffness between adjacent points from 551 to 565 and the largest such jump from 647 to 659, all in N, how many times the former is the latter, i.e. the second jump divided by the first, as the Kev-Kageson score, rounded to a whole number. 7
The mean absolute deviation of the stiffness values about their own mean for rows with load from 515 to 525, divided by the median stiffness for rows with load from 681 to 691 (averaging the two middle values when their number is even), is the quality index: 0.0097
